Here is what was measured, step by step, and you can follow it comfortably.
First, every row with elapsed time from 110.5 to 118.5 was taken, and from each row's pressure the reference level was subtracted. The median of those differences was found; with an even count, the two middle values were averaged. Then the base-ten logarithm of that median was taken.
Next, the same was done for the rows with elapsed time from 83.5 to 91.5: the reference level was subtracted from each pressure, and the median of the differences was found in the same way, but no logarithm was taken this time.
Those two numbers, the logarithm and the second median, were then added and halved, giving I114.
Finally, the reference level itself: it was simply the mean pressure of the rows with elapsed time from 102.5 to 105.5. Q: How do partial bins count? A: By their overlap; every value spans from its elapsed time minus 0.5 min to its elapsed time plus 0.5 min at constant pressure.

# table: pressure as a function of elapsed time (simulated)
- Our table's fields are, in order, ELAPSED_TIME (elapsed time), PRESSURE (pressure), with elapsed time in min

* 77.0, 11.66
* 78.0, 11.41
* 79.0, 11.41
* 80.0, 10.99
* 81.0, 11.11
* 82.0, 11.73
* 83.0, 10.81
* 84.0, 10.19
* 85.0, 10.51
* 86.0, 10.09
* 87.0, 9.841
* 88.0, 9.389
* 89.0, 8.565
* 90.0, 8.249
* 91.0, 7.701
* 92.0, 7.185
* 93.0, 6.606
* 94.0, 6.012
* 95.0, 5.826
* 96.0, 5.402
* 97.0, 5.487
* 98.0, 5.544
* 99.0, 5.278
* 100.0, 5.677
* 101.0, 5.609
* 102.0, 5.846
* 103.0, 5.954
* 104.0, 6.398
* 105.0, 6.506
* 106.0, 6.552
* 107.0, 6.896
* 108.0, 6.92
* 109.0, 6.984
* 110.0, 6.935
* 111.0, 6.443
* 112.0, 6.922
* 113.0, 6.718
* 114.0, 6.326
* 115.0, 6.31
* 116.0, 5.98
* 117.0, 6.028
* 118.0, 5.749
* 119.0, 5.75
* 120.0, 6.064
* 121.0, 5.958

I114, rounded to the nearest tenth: 0.9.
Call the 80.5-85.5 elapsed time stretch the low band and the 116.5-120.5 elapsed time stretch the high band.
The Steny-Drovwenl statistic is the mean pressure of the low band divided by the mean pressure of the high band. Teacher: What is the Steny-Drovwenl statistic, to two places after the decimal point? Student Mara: 1.84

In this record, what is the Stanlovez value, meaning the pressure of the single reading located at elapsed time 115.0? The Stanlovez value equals 6.31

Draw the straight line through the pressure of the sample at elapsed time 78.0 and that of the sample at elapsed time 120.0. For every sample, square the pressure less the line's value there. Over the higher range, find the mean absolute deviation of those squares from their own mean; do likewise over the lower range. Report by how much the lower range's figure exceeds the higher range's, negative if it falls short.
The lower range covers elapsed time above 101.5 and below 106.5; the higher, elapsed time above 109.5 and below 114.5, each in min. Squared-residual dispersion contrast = 1.5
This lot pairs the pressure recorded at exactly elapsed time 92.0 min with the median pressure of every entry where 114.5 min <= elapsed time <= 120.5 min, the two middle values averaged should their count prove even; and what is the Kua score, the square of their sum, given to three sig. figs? 174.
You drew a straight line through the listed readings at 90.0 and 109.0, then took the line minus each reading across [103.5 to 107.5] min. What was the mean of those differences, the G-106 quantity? 0.63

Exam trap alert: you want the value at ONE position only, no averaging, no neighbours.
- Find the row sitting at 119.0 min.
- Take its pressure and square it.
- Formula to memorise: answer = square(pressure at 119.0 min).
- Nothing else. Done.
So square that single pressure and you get 33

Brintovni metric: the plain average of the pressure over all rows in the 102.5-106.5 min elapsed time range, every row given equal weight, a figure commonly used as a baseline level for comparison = 6.4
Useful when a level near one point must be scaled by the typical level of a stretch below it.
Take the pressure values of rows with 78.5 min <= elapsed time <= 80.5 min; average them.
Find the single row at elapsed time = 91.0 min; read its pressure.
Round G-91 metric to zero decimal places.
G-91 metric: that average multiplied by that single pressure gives 86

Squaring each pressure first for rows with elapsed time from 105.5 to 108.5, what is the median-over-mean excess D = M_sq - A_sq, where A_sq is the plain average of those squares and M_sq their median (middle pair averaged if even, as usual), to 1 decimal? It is 1.4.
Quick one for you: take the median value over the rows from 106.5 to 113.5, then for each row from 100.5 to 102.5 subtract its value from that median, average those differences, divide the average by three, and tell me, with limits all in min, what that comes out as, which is 0.40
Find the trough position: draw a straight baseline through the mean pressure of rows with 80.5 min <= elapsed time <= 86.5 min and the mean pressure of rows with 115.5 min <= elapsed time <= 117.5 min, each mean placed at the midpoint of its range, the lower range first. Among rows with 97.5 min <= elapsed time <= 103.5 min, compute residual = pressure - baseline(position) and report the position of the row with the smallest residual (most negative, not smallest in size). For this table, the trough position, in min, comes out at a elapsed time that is 99.0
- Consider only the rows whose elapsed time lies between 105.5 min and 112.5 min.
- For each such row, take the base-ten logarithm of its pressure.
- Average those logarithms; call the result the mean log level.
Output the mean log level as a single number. 0.83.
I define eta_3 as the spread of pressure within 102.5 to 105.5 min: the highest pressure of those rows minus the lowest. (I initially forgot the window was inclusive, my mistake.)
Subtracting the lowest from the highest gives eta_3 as 0.6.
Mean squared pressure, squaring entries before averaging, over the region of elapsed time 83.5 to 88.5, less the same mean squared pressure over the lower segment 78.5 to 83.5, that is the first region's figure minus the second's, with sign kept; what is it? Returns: -26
